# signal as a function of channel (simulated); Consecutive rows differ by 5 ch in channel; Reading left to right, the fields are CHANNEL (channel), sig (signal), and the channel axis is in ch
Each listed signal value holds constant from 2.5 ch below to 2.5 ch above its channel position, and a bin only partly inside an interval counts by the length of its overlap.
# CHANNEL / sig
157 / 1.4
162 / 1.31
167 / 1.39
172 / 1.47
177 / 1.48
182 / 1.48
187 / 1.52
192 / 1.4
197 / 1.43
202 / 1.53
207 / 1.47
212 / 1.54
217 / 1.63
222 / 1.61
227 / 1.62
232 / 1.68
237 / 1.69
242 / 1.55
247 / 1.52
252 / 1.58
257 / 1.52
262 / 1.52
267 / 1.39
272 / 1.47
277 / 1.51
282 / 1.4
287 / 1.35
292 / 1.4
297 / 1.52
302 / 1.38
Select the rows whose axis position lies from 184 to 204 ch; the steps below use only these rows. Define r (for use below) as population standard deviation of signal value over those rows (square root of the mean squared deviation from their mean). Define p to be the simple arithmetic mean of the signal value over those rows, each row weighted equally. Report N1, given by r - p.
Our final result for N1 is -1.41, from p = 1.47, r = 0.056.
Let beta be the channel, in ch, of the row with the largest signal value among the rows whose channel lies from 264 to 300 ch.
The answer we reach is 297 ch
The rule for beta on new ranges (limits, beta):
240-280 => 252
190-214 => 212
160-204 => 202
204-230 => 217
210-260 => 237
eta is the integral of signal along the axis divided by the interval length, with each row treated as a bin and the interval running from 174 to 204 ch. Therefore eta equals 1.47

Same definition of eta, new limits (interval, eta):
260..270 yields 1.45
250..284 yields 1.48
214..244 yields 1.63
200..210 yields 1.50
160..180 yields 1.42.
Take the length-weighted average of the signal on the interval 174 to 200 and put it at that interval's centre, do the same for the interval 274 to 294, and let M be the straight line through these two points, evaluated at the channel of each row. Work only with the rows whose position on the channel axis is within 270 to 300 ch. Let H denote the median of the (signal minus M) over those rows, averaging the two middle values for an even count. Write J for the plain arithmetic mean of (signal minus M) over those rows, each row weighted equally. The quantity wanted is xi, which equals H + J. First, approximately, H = 0.02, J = 0.025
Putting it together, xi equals 0.04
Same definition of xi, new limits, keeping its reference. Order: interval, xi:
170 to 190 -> 0.03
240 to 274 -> 0.17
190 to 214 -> 0.03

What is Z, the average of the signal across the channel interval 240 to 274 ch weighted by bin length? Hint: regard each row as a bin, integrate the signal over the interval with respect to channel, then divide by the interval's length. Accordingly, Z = 1.51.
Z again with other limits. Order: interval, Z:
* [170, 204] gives 1.47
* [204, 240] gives 1.60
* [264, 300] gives 1.43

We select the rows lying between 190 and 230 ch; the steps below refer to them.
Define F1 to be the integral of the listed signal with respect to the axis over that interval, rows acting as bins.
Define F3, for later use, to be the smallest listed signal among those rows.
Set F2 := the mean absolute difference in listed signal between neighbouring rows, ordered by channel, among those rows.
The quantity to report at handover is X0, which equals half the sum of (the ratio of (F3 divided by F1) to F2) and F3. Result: 0.91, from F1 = 61.3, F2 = 0.0543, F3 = 1.4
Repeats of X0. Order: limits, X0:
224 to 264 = 0.99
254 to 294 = 0.85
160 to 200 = 0.88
